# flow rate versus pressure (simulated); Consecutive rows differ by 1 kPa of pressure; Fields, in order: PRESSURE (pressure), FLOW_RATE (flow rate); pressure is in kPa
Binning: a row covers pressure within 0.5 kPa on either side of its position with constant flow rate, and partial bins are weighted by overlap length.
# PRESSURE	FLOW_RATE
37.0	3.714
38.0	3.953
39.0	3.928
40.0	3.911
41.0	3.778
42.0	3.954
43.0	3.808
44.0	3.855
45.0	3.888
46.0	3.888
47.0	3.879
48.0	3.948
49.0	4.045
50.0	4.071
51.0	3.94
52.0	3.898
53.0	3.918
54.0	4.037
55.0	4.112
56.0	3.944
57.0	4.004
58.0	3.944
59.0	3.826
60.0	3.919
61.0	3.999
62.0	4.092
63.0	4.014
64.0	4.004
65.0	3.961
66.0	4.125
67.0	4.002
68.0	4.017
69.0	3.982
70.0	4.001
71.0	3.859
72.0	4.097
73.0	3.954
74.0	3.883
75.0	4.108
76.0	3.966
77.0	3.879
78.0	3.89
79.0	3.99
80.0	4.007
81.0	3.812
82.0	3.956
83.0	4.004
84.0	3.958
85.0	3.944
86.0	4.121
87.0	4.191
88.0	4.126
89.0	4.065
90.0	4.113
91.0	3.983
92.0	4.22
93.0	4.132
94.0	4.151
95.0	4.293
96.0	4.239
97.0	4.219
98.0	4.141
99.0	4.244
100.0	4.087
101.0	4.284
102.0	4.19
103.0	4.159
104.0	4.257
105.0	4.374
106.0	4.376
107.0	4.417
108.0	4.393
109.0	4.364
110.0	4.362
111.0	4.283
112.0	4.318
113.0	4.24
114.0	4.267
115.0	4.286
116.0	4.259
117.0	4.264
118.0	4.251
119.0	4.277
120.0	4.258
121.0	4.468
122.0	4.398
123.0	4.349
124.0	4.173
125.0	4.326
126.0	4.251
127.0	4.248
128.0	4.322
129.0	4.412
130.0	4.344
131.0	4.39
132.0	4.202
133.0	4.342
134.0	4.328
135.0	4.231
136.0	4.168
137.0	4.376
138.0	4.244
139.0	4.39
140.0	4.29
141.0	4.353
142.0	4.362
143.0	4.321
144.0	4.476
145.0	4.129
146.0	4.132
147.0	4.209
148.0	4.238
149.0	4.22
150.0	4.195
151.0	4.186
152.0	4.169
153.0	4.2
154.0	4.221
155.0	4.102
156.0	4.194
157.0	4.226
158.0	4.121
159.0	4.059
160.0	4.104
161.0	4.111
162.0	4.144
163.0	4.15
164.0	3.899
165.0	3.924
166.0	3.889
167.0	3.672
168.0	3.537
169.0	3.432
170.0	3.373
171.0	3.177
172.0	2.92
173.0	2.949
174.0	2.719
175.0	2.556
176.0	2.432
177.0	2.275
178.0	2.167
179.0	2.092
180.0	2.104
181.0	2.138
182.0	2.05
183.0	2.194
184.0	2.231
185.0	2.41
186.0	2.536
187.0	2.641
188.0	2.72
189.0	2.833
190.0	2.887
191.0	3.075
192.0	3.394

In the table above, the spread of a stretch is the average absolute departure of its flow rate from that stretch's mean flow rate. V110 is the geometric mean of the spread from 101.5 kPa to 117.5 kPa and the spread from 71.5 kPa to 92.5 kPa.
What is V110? 0.075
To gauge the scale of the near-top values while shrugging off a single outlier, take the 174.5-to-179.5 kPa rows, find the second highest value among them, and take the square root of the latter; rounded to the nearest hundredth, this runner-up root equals 1.56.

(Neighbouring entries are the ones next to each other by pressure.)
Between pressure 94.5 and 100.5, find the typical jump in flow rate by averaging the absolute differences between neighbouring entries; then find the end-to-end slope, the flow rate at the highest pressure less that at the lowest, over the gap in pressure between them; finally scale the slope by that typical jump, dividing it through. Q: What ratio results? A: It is -0.50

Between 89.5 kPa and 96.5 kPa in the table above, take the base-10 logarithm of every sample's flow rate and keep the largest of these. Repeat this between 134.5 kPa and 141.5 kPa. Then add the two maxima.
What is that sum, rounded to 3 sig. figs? 1.28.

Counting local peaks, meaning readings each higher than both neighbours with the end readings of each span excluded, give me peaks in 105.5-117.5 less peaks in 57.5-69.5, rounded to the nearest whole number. 0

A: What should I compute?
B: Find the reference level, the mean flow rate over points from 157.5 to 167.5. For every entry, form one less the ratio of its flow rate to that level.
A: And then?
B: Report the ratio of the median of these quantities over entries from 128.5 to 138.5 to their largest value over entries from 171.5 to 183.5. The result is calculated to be -0.17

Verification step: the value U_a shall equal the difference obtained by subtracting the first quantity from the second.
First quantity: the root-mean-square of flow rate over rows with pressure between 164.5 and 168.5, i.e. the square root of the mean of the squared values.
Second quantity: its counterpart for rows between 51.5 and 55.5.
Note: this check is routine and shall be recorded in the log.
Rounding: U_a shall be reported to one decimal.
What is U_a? 0.2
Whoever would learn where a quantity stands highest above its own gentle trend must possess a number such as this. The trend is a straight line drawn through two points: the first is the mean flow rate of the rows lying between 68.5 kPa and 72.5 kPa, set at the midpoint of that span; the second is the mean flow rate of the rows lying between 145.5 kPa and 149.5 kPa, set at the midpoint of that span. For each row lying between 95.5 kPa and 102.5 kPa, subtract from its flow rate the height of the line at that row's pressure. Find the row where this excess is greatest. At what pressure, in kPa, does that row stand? 101.0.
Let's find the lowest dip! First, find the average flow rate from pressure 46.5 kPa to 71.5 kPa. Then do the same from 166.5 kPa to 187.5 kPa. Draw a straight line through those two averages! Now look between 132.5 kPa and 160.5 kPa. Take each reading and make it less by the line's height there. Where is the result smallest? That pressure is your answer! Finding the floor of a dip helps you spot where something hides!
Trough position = 136.0 kPa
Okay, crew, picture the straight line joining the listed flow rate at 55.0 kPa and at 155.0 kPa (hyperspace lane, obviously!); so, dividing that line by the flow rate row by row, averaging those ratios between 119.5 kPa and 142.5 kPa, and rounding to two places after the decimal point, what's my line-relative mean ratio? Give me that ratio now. 0.95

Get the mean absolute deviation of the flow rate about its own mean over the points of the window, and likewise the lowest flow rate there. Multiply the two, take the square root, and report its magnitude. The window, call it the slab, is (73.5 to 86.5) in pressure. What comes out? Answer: 0.50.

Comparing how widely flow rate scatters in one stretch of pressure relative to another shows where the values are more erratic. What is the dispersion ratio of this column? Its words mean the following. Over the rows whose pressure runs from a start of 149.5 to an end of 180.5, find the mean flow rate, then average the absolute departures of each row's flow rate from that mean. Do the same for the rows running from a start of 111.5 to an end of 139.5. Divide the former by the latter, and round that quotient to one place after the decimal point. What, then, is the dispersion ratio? 10.5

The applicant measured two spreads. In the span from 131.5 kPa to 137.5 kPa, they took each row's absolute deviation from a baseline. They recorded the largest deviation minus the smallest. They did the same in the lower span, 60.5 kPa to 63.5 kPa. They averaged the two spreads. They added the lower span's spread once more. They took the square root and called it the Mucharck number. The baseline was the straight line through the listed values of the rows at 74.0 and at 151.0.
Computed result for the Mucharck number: 0.49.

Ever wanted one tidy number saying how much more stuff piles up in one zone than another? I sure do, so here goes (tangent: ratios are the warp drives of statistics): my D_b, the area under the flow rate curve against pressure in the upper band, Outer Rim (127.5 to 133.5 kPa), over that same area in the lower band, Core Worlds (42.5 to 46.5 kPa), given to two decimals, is 1.68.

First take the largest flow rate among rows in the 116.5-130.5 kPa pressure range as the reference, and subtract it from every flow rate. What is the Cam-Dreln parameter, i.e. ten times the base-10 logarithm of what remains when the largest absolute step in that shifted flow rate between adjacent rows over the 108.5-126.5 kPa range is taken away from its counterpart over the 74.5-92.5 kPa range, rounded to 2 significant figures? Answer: -16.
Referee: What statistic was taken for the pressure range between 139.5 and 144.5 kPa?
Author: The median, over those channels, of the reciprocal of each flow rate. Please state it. 0.2297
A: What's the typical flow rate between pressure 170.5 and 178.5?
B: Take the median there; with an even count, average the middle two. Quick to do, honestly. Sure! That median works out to 2.6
